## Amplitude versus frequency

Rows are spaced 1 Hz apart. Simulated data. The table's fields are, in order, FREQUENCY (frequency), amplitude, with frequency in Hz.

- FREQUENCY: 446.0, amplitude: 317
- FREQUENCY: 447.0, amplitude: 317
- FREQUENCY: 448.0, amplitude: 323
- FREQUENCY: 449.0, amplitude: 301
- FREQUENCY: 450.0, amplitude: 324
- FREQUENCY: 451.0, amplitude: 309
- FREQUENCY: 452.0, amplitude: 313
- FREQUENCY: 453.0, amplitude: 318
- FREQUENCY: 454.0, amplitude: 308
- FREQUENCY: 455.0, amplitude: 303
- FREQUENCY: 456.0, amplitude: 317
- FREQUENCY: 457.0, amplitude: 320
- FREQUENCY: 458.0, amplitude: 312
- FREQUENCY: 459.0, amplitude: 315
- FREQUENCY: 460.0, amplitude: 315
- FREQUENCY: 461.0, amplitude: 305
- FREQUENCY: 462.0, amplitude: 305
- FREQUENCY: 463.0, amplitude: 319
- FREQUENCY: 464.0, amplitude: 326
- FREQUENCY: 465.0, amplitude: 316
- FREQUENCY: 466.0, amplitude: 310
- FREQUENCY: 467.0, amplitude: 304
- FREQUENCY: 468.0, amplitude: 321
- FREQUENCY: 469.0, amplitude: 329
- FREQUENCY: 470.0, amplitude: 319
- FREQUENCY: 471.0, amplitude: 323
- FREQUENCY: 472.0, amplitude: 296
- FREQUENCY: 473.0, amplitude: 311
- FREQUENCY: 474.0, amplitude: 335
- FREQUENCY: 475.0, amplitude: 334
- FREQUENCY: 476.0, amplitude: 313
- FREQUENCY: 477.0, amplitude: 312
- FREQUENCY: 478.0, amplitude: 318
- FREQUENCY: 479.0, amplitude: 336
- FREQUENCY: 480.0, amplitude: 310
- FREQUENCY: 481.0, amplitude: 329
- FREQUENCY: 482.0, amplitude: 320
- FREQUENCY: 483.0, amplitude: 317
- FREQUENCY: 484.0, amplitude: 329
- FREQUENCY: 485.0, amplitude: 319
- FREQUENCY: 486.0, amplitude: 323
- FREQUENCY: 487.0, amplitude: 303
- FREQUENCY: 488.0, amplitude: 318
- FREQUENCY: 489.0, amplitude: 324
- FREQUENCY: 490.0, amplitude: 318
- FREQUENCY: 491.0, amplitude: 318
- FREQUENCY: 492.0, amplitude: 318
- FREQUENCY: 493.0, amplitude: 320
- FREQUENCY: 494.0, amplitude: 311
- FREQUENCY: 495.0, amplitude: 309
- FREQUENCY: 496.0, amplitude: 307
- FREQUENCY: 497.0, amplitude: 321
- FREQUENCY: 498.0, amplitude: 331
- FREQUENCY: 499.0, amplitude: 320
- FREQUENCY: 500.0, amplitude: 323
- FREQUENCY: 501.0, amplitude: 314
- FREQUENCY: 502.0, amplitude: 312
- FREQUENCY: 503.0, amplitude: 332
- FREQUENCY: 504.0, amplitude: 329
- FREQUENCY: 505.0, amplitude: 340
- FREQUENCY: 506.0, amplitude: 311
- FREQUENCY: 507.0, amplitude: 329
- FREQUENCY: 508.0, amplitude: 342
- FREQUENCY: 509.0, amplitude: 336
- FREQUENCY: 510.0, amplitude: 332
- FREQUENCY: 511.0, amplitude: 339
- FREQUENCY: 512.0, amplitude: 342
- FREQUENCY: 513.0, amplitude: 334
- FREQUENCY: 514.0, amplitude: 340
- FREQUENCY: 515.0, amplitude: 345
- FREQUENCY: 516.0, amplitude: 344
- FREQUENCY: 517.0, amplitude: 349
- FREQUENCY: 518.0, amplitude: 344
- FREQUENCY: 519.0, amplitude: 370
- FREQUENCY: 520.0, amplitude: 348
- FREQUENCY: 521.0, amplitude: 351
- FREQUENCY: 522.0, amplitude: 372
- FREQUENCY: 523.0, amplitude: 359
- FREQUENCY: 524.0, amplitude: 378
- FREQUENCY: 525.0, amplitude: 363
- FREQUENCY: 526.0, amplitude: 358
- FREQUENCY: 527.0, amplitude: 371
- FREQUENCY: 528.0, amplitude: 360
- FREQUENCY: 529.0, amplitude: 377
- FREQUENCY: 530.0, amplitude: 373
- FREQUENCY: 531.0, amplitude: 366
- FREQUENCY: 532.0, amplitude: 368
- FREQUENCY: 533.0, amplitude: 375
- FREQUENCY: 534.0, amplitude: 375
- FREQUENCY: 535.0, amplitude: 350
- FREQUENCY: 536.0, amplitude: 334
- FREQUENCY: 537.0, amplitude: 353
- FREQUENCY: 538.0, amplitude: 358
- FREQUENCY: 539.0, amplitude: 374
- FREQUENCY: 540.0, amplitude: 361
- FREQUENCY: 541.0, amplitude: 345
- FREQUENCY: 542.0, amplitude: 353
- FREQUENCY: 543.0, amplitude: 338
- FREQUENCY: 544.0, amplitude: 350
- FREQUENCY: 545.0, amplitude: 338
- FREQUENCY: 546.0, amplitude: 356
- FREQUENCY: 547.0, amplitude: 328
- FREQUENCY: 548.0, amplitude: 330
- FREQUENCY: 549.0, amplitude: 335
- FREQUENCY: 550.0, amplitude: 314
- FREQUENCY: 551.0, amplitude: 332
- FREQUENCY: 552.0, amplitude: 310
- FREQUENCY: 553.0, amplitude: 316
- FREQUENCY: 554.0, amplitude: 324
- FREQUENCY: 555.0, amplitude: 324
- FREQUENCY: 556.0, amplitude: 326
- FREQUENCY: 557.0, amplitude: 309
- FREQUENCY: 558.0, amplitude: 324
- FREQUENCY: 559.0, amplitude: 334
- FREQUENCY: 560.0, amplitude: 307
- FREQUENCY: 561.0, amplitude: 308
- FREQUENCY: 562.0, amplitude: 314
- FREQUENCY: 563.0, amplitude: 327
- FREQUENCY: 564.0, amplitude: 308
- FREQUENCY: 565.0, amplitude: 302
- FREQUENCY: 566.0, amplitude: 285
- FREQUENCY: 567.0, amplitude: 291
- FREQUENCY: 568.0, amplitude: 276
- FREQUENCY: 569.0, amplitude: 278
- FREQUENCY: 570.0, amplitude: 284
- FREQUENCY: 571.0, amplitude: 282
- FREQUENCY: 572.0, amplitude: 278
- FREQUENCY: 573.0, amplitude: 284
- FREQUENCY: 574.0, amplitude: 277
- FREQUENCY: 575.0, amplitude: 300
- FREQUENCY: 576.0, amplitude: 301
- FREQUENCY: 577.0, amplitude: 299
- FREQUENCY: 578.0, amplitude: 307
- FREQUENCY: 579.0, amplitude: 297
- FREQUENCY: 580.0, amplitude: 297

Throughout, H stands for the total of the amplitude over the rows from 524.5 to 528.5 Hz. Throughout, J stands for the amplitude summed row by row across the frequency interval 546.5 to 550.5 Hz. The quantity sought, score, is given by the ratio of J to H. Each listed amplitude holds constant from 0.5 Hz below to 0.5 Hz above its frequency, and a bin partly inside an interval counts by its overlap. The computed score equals 0.90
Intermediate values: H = 1452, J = 1307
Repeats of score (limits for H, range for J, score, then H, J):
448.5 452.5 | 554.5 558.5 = 1.03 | 1247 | 1283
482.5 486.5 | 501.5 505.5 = 1.02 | 1288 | 1313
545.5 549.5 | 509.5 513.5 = 1.00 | 1349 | 1347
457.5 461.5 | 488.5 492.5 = 1.02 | 1247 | 1278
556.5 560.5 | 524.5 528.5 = 1.14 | 1274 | 1452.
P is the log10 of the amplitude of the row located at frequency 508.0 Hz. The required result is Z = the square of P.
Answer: 6.42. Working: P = 2.53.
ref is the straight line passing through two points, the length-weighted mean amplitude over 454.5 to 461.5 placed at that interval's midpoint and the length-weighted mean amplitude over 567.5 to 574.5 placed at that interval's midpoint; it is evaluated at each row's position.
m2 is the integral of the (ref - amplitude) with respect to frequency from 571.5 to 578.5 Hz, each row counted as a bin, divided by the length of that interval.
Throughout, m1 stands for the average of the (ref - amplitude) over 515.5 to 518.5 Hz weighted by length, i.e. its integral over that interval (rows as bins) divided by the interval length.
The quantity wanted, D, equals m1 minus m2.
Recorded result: -37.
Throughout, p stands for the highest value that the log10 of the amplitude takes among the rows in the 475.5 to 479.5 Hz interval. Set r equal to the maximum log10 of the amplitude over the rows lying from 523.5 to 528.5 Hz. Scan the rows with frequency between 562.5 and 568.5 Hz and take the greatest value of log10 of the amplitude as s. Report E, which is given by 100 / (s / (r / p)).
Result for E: 40.6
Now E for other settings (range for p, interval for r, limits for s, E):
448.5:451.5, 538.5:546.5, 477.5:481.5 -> 40.6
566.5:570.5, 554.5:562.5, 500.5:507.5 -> 40.5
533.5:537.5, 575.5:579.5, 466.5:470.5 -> 38.4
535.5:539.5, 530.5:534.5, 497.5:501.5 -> 39.7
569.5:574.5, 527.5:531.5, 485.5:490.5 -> 41.8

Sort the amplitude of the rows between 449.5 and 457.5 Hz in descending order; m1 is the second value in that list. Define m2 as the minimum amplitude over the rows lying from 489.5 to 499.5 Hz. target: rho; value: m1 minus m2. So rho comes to 13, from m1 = 320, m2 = 307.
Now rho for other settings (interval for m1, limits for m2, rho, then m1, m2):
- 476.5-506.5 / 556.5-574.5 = 60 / 336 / 276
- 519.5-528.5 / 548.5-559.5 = 63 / 372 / 309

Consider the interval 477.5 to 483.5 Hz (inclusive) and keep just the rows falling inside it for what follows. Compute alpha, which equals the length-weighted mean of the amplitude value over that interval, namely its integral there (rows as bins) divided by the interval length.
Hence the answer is 322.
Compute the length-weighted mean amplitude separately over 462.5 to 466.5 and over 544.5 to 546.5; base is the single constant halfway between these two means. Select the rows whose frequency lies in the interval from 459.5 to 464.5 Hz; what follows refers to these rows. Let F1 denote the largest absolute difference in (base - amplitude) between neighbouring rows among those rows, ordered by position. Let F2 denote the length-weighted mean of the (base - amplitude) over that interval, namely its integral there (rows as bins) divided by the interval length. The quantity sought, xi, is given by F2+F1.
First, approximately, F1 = 14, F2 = 18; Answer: 32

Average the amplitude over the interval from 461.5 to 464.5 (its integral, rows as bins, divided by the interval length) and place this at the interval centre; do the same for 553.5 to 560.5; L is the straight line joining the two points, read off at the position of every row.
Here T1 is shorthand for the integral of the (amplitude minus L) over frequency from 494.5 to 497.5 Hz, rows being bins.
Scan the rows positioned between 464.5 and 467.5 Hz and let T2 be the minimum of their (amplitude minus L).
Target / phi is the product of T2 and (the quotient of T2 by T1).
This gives -9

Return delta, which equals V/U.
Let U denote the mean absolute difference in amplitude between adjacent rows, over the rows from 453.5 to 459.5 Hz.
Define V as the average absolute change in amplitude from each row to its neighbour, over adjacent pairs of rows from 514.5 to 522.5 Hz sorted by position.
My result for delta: 1.8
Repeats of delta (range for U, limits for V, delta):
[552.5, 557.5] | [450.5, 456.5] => 1.1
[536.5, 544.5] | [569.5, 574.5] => 0.4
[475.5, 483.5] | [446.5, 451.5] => 1.4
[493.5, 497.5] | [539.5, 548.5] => 2.3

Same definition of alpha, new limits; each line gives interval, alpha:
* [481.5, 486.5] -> 322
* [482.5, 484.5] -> 323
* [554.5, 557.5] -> 320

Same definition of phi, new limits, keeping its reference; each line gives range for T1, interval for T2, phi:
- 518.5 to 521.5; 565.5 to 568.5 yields 19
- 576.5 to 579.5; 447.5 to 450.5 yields -4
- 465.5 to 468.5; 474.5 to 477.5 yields -2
